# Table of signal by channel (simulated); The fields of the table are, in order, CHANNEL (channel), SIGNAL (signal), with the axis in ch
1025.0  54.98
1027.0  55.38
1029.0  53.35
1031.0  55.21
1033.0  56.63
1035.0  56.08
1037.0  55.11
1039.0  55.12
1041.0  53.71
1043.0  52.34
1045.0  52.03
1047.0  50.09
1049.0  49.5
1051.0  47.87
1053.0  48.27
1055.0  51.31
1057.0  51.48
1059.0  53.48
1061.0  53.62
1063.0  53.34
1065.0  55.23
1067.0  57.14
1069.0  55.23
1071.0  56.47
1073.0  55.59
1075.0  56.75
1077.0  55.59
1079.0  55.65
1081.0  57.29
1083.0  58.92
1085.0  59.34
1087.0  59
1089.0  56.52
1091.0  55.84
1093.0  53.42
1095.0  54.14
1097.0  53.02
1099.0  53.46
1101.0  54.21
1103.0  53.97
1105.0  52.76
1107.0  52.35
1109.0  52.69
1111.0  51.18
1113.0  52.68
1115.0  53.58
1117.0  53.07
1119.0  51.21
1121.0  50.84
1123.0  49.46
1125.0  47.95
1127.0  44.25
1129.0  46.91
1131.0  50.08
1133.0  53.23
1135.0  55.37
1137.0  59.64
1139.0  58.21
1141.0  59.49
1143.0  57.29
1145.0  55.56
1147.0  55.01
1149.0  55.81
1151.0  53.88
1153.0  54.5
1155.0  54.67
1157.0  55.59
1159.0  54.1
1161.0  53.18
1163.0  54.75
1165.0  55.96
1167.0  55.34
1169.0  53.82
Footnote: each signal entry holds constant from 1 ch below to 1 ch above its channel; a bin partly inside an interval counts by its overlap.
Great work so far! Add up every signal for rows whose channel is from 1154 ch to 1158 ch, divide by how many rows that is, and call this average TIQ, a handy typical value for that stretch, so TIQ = 55.1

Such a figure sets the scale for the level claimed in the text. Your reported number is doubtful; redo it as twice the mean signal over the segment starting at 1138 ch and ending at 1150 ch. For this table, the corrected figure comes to 114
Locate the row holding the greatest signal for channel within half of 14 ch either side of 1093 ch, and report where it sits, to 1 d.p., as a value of 1087.0 ch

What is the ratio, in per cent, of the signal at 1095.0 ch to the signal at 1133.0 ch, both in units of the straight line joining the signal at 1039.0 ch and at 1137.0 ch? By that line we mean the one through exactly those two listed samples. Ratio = 105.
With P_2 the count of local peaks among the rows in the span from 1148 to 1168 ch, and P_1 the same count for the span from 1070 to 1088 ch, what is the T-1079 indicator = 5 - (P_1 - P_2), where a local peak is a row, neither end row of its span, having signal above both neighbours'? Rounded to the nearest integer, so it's 5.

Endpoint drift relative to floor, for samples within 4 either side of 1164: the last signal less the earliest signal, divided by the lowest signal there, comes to 0.04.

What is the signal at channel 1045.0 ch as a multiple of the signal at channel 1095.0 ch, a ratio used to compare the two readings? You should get 0.96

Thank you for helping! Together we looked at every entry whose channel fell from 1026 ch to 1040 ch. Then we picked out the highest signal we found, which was 56.63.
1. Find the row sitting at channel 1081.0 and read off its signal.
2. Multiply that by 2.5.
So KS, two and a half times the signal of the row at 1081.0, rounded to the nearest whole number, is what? 143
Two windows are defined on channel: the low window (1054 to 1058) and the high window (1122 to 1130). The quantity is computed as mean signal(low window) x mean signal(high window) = 2423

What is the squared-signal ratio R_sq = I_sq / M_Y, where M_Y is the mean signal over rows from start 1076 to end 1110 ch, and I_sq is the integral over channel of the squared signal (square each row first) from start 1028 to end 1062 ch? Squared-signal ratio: 1712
